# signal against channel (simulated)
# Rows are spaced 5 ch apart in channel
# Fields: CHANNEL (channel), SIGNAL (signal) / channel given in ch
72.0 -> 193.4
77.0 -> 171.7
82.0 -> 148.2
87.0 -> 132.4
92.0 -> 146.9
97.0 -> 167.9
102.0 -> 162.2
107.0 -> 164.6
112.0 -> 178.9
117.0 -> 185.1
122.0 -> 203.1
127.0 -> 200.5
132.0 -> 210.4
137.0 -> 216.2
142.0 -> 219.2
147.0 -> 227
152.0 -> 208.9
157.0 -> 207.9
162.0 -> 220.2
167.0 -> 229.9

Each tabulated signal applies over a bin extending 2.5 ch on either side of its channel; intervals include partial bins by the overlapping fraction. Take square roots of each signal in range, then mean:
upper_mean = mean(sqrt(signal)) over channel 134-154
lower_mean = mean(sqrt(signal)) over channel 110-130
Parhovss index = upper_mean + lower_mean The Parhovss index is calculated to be 28.6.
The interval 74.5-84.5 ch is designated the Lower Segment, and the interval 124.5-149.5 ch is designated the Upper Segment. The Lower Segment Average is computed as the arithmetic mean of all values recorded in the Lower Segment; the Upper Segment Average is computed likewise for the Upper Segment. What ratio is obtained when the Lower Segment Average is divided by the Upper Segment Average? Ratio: 0.75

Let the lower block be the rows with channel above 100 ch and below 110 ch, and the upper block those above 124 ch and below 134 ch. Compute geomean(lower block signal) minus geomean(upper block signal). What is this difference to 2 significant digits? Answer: -42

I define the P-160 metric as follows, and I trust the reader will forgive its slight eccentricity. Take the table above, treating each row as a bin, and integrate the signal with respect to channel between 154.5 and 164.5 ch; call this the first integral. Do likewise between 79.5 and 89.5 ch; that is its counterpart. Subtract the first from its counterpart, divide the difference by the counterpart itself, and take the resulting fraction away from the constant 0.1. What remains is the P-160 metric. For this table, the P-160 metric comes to 0.63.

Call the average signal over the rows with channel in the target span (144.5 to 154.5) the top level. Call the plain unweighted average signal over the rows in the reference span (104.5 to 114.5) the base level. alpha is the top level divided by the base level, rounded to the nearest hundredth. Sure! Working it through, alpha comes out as 1.27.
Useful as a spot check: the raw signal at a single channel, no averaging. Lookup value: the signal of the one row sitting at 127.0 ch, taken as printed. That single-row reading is 200.5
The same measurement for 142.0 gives 219.2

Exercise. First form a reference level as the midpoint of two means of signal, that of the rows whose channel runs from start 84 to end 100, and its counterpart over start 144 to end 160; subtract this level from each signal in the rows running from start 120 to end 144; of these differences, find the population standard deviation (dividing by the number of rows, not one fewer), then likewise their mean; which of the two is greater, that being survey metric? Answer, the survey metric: 28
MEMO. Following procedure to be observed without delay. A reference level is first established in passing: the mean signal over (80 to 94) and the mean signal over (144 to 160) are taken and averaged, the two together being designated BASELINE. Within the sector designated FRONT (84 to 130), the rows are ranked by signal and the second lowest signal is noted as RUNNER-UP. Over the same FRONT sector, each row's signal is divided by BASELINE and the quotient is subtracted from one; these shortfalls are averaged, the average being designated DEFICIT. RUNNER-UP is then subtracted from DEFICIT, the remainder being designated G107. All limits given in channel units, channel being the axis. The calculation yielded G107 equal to -147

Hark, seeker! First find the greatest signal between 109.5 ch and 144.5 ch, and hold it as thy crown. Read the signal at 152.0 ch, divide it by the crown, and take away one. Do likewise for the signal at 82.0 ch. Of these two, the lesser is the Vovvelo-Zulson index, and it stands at -0.324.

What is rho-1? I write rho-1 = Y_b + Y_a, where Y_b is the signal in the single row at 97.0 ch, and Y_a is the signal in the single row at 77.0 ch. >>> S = 340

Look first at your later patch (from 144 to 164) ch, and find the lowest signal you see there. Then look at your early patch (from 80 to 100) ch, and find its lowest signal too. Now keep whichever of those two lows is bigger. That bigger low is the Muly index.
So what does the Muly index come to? 208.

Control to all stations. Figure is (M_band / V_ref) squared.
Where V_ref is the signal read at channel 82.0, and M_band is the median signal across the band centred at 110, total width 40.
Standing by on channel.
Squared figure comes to 1.37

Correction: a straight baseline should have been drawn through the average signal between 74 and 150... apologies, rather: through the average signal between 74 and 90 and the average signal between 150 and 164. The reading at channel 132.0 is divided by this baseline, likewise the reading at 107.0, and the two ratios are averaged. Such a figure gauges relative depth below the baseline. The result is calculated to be 1.03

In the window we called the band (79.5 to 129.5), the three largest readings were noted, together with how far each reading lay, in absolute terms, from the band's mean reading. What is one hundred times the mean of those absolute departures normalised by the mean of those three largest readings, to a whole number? 9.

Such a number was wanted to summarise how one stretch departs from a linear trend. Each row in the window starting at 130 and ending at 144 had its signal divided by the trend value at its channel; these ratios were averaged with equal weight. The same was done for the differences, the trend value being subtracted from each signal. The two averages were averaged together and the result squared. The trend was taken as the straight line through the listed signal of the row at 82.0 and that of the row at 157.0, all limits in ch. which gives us 149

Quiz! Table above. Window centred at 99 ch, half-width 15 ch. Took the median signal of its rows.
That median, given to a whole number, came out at 163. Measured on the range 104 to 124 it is 182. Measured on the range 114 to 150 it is 210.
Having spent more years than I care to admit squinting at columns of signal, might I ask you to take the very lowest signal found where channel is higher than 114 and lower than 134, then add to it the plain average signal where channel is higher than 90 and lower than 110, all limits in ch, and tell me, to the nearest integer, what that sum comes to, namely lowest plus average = 346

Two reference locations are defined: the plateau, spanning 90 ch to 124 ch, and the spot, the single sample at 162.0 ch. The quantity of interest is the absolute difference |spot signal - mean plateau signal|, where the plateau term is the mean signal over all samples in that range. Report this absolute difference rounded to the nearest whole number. 48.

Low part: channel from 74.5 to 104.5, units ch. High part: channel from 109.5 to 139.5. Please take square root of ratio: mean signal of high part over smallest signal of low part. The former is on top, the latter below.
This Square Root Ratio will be 1.23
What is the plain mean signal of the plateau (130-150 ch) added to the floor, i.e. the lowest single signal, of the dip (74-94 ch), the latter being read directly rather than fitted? 351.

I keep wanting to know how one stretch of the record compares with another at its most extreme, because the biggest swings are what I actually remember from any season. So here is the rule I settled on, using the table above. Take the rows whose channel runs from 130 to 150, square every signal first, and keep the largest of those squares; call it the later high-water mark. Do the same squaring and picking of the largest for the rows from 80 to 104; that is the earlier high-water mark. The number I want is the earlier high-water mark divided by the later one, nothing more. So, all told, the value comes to 0.55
